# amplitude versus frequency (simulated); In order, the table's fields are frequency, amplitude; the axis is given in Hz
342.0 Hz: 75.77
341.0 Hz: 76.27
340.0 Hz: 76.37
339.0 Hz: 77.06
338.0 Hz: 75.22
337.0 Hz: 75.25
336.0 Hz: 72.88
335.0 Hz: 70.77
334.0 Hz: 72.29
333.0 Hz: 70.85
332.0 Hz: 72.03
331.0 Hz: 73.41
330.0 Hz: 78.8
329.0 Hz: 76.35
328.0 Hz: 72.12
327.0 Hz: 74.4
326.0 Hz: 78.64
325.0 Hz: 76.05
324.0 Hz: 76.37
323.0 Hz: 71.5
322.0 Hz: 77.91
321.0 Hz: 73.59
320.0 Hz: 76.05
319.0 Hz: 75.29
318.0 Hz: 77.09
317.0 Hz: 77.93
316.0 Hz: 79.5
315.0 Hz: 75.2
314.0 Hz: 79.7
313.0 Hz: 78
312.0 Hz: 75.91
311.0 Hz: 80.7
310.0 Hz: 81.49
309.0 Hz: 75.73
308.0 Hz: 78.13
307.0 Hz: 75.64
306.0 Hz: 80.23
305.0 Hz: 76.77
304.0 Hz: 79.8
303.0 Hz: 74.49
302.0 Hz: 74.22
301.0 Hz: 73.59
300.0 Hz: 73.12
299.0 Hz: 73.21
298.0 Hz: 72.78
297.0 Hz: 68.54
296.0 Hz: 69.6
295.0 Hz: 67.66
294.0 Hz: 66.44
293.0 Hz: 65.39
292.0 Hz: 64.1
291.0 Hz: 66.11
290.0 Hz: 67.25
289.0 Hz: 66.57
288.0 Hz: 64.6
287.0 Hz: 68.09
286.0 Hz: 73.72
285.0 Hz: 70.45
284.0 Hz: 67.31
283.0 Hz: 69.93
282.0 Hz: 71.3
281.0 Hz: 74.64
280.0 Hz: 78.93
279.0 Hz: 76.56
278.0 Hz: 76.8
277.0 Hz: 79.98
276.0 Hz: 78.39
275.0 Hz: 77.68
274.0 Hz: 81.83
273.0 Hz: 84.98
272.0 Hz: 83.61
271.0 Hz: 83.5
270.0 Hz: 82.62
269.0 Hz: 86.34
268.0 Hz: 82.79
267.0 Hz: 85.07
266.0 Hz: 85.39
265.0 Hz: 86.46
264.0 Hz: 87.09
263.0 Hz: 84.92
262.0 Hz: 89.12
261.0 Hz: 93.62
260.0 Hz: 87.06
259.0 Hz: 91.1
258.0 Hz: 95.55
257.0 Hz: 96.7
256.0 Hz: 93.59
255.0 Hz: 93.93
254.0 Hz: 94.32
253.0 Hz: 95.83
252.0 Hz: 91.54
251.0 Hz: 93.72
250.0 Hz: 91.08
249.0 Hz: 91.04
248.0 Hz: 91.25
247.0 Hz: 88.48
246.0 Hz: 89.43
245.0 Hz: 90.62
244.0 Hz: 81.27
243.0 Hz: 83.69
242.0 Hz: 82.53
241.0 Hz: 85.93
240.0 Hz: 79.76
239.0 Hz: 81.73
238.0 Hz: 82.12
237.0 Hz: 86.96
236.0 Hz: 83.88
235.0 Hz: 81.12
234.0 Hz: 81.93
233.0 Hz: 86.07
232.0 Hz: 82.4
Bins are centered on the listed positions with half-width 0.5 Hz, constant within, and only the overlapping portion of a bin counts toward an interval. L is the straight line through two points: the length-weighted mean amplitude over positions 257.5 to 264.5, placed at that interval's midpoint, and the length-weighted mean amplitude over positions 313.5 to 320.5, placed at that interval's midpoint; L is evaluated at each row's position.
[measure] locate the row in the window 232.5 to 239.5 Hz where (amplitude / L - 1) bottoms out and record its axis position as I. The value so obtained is 235.0 Hz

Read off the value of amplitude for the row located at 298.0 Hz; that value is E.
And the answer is 72.78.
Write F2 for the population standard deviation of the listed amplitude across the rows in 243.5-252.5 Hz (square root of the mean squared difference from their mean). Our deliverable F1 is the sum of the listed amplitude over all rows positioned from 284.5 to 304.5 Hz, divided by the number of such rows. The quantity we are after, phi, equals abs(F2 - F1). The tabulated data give 67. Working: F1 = 70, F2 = 3.3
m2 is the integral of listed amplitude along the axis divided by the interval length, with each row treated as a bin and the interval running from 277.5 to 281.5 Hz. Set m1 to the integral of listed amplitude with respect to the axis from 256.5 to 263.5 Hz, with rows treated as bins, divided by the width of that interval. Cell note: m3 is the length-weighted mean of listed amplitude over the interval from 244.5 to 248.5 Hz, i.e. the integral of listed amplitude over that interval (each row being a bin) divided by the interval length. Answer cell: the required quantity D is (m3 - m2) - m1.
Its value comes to -78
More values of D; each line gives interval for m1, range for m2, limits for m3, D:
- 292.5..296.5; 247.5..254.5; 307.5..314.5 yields -81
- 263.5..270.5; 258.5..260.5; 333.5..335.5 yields -103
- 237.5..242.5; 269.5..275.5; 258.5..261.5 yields -74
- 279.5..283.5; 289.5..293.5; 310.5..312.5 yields -61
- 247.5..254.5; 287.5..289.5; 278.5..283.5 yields -84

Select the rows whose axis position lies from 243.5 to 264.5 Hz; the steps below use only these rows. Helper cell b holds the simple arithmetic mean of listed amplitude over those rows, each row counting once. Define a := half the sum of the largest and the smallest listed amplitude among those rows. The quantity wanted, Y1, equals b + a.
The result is 180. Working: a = 89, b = 91.0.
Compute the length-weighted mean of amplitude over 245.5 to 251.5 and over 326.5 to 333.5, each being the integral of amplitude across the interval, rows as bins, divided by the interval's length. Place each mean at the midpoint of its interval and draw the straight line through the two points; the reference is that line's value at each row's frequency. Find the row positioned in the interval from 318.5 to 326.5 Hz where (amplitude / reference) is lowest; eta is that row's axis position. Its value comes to 323.0 Hz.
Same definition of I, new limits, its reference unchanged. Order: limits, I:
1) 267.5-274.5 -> 268.0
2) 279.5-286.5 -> 284.0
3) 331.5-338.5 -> 333.0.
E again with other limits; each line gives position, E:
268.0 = 82.79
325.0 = 76.05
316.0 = 79.5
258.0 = 95.55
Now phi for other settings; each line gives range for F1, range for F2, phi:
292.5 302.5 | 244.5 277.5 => 65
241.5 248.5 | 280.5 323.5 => 82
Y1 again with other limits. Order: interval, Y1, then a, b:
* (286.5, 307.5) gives 143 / 72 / 70.9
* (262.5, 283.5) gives 159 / 79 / 80.9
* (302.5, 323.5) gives 154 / 76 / 77.2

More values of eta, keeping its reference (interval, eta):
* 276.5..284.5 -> 284.0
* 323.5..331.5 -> 328.0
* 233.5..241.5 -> 240.0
